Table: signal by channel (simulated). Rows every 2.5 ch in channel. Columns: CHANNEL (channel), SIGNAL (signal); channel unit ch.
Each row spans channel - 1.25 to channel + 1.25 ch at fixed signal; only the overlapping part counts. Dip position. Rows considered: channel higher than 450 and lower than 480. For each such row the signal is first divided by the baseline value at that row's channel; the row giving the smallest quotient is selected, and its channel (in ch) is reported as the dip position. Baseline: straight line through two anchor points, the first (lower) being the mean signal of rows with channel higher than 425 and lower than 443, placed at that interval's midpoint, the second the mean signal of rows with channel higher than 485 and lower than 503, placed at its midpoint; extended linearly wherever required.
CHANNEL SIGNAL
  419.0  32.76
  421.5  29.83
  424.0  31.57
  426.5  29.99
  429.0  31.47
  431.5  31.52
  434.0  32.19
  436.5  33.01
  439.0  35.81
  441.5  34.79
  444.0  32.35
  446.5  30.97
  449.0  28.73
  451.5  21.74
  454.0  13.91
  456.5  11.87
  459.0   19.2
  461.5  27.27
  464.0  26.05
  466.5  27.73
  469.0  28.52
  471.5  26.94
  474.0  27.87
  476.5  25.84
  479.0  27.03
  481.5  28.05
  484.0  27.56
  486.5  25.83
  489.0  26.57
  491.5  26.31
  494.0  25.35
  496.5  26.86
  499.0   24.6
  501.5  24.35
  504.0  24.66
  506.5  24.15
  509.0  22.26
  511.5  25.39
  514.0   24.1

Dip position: 456.5 ch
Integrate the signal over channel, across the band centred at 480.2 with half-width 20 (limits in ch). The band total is 1071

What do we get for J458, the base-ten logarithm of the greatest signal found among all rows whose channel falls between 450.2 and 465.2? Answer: 1.44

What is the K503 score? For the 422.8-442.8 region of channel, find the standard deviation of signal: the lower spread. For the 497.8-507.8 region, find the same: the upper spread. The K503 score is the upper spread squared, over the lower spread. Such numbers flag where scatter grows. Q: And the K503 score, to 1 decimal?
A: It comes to 0.0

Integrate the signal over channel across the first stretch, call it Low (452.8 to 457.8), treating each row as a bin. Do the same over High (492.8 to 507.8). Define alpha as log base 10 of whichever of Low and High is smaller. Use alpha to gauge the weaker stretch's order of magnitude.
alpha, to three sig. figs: 1.81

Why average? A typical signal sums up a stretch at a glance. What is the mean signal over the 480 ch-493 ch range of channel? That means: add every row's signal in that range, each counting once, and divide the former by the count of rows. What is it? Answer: 27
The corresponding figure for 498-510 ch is 24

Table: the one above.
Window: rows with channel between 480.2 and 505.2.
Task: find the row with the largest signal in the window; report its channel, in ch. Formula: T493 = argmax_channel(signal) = 481.5 ch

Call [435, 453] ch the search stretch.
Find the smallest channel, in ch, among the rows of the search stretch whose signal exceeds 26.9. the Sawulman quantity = 436.5 ch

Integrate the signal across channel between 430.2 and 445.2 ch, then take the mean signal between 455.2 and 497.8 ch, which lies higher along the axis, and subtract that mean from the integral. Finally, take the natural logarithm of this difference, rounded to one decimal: 6.2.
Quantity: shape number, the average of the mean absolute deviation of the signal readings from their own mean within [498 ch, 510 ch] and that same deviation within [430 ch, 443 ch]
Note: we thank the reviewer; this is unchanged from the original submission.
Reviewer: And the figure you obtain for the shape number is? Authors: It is 1.1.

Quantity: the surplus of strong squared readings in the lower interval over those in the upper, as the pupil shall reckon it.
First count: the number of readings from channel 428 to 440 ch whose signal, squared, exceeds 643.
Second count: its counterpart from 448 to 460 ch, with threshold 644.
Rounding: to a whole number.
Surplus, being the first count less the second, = 4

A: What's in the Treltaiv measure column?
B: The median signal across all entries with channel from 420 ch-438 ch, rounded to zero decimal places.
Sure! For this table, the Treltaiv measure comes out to 32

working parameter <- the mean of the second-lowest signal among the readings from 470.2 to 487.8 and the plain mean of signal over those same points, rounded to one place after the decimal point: 26.4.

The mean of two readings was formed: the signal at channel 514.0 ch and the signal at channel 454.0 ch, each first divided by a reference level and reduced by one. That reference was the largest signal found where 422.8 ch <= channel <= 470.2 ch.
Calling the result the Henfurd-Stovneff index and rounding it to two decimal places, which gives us -0.47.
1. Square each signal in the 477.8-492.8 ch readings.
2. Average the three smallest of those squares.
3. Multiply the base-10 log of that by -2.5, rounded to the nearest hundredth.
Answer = -7.09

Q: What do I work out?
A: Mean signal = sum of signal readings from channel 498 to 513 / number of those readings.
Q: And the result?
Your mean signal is 24.2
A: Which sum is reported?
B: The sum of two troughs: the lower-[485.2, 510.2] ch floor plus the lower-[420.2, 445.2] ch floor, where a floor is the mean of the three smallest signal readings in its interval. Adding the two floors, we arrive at 54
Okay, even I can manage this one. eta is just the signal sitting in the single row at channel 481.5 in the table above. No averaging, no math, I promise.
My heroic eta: 28.05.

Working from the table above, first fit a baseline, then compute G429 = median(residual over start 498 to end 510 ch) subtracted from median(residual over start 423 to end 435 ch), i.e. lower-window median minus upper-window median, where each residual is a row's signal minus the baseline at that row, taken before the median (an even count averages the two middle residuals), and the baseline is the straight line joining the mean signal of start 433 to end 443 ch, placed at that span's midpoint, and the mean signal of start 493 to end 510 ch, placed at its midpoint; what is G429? -3.5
